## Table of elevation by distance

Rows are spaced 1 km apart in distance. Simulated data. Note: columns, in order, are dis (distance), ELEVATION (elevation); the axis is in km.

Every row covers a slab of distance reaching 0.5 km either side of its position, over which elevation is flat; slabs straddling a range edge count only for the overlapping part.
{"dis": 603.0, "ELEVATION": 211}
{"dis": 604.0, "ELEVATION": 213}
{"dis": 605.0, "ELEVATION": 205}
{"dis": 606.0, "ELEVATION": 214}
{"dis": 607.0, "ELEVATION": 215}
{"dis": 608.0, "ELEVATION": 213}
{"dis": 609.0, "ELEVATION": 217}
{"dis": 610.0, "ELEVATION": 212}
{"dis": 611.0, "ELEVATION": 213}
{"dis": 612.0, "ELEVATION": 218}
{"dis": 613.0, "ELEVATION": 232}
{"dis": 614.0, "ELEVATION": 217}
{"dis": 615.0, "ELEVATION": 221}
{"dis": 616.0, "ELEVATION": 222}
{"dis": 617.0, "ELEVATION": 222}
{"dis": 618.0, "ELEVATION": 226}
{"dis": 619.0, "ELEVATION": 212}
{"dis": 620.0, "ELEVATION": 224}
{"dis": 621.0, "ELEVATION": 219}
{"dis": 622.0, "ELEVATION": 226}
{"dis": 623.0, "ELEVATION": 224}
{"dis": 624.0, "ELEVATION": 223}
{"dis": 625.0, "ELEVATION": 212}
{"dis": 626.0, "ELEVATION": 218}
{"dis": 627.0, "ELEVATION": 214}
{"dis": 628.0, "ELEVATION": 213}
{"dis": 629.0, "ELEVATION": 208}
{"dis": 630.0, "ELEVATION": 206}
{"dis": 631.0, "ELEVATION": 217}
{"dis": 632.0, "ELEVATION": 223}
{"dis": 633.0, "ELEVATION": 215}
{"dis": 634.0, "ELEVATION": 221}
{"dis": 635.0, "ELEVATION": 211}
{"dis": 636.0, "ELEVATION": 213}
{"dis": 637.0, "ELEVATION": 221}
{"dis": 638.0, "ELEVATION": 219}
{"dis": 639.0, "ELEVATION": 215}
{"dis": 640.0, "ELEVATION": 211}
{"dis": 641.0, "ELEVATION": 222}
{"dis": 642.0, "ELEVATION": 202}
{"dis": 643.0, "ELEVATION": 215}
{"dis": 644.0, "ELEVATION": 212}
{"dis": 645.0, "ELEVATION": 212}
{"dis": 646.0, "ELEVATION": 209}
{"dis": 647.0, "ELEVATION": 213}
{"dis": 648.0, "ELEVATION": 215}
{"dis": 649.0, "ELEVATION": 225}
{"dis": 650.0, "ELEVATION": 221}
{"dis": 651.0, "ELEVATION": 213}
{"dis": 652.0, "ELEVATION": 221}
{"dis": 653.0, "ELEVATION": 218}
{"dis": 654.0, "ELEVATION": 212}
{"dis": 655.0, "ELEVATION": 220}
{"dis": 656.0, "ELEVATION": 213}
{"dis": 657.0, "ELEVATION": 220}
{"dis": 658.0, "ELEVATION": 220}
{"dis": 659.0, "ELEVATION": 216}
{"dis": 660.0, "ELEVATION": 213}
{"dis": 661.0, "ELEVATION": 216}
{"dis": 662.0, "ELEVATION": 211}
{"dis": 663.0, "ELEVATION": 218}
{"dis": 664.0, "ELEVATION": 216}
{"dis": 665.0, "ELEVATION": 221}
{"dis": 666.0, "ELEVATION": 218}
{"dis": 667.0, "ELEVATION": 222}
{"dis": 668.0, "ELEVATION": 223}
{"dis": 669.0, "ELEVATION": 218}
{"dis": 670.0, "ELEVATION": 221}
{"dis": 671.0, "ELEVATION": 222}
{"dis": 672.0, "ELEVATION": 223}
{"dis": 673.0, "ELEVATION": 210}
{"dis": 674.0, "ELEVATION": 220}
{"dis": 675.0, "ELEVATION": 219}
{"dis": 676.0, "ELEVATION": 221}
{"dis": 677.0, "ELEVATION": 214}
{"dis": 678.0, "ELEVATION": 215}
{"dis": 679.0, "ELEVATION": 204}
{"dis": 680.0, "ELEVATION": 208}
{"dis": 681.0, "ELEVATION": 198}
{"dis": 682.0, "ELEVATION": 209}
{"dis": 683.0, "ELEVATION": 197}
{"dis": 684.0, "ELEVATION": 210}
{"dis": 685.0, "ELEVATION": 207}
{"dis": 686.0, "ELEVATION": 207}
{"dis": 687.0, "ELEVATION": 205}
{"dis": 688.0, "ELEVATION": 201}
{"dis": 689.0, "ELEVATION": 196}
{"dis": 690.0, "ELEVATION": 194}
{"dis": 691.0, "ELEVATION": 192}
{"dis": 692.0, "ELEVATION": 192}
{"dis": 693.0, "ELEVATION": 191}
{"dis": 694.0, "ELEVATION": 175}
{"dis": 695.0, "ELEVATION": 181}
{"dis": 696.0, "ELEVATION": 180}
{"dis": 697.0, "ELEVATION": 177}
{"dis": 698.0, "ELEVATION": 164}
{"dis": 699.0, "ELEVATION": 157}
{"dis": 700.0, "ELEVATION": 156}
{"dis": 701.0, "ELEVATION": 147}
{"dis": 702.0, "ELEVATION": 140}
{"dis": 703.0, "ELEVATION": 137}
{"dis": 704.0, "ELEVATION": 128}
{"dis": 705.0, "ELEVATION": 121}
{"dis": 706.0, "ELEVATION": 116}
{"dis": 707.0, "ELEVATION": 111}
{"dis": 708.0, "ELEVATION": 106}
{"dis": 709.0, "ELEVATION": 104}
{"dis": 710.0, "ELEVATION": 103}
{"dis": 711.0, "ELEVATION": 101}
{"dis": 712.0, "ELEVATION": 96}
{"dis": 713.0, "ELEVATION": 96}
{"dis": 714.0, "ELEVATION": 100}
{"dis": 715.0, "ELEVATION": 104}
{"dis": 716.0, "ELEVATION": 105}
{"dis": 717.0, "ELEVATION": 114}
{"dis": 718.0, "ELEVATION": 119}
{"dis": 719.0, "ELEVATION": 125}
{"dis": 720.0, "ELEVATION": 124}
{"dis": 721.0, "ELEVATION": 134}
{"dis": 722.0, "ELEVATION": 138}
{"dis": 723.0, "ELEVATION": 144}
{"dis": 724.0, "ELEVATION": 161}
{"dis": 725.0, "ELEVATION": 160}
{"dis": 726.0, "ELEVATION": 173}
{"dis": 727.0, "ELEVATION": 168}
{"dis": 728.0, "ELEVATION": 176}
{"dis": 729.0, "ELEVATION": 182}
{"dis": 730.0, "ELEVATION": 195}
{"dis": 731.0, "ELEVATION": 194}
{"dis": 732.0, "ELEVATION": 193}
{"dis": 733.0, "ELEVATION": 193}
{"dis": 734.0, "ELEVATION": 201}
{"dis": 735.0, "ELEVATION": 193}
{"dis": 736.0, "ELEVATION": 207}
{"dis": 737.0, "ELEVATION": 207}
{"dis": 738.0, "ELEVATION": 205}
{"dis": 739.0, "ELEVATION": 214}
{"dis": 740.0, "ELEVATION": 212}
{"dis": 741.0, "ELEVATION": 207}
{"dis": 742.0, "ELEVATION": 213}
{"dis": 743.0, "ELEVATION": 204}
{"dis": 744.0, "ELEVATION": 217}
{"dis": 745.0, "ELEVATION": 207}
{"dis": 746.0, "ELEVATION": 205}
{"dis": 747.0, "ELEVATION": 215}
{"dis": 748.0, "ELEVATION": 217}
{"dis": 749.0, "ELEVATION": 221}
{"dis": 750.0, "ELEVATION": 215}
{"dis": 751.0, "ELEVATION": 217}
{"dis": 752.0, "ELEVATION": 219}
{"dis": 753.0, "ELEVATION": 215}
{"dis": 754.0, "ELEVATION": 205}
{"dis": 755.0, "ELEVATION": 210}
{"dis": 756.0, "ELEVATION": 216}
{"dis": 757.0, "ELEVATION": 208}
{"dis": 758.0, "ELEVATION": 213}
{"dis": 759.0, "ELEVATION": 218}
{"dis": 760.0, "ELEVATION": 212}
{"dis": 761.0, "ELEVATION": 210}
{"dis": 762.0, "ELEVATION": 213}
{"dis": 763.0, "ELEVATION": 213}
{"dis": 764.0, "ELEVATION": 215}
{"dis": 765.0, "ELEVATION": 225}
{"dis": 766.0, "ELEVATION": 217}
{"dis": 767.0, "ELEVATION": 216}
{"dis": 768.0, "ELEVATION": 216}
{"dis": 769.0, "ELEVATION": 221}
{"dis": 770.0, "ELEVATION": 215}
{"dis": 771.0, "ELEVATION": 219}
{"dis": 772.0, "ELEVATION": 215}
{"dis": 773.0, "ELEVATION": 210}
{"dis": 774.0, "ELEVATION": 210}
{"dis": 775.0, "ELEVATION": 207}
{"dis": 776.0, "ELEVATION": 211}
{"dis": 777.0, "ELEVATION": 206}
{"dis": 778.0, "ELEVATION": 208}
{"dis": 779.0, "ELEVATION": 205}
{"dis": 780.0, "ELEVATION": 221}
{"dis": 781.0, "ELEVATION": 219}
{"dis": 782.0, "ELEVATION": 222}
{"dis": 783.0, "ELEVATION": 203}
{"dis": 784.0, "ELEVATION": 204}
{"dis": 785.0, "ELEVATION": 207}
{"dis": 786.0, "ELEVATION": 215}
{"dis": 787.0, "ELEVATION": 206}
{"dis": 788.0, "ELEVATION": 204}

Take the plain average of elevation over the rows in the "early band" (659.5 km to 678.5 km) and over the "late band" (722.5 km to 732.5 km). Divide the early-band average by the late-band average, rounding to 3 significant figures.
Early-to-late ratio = 1.25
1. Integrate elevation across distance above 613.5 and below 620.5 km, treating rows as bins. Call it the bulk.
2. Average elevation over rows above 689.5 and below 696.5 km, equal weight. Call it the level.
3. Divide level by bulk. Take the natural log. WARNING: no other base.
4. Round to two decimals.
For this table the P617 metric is -2.11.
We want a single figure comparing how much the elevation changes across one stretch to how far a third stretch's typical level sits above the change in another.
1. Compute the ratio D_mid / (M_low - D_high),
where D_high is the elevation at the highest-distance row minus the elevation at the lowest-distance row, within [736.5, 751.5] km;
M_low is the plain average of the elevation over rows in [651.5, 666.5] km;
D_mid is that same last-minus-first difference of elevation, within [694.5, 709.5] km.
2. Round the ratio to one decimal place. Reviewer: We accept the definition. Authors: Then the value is -0.4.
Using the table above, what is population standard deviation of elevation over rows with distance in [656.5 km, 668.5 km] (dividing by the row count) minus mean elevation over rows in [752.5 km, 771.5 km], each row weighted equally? -211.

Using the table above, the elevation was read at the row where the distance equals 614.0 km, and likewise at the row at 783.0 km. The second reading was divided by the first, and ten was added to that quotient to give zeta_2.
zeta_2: 10.94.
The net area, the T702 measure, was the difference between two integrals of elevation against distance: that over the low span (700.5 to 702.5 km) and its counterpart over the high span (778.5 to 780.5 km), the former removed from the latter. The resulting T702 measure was 139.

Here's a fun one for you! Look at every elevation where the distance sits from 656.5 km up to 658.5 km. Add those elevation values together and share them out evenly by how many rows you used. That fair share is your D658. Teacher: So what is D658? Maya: 220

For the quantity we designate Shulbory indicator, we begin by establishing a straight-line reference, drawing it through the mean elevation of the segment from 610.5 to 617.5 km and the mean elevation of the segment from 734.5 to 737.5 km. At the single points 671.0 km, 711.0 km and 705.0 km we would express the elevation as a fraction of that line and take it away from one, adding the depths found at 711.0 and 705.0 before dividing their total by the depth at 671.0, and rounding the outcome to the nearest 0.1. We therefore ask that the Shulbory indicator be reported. -19.9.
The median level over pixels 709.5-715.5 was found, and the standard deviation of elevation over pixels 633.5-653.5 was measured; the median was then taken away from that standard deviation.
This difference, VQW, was -95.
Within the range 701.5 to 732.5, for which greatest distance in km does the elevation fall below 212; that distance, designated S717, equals 732.0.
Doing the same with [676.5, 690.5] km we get 690.0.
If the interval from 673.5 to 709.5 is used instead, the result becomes 709.0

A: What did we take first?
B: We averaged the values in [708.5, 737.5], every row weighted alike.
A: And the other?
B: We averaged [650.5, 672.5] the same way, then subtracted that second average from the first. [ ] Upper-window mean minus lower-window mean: -69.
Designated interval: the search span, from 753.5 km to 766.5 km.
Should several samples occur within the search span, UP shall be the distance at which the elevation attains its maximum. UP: 765.0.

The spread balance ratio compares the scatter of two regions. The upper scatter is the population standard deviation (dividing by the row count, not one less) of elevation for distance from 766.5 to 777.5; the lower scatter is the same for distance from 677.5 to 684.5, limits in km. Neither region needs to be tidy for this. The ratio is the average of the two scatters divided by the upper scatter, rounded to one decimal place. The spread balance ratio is 1.2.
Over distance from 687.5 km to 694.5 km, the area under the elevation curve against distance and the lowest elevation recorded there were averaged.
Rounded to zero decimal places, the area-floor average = 758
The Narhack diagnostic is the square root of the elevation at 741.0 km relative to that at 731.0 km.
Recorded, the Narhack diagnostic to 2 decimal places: 1.03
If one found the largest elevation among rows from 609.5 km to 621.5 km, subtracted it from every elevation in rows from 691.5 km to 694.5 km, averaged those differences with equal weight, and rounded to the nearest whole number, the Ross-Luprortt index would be -46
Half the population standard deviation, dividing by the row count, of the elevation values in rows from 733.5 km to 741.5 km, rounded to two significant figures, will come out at 3.0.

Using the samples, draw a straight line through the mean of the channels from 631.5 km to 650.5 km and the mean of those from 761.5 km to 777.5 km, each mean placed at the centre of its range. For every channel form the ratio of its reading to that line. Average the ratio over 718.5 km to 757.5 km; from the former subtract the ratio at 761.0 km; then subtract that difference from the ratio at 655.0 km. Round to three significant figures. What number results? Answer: 1.10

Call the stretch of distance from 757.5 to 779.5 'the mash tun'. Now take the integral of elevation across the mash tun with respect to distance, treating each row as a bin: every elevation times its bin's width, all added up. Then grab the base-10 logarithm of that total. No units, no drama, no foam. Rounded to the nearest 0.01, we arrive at 3.67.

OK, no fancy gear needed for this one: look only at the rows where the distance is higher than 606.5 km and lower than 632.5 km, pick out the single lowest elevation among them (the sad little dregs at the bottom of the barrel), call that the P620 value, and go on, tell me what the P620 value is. 206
